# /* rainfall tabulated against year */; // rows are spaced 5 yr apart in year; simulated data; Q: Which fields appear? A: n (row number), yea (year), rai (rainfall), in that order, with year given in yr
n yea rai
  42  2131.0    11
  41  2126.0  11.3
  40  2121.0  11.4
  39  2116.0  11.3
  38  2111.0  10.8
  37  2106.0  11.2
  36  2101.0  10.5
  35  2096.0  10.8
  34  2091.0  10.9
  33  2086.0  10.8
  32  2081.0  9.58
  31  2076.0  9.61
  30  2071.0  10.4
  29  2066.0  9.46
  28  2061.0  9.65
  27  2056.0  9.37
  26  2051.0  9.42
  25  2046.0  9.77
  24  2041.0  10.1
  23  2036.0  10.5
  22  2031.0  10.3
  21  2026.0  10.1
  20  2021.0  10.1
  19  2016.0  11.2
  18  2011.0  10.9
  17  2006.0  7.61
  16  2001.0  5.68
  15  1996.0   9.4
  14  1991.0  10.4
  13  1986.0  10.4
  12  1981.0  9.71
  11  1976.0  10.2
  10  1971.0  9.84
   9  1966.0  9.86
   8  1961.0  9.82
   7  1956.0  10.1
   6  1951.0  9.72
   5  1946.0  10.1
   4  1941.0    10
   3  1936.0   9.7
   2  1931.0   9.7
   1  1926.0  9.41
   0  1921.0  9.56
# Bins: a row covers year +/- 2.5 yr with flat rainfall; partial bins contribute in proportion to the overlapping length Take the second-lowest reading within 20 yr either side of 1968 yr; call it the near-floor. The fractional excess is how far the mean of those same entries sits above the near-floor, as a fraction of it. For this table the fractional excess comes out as 0.024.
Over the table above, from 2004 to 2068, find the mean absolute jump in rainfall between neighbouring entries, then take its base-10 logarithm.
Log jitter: -0.3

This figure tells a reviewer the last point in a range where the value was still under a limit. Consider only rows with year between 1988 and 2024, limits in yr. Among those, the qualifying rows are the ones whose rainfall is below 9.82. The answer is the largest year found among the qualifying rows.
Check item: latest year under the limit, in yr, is 2006.0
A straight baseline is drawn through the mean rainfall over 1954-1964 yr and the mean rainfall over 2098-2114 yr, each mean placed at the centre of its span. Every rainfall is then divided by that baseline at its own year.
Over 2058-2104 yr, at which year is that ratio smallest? 2066.0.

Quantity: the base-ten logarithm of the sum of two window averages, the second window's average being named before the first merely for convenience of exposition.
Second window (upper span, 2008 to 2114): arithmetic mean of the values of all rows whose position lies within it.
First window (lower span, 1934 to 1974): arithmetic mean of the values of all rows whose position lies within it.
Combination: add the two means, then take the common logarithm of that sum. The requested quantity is 1.30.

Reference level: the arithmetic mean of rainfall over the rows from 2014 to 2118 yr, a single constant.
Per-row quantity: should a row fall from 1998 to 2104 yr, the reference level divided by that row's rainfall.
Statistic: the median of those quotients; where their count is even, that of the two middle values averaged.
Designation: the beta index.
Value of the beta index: 1.02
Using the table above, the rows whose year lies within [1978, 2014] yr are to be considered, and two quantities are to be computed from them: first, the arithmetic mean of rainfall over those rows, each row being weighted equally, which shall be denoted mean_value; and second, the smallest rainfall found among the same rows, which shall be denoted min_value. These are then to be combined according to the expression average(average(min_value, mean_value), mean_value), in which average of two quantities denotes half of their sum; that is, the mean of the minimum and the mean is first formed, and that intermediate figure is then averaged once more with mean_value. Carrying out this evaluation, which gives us 8.3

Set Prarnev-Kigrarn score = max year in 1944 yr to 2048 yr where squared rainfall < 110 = 2046.0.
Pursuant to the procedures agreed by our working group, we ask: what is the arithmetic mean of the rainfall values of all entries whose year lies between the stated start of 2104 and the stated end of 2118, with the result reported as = 11.1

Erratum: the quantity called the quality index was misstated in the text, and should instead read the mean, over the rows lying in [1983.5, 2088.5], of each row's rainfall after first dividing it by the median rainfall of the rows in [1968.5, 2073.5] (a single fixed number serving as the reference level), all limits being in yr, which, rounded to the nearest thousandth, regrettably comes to 0.965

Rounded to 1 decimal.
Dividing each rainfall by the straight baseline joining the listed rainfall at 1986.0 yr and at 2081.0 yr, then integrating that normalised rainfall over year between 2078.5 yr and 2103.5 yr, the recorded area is 27.7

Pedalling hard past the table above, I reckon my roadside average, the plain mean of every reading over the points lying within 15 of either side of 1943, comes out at 9.9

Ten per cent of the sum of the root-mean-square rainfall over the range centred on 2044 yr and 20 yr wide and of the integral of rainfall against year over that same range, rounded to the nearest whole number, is 21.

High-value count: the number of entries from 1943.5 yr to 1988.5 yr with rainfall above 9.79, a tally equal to 7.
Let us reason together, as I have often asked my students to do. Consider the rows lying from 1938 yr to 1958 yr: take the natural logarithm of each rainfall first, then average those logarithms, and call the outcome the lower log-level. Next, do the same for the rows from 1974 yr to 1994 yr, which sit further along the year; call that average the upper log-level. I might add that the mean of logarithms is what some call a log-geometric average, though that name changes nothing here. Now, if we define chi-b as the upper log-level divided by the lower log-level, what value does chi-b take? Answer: 1.01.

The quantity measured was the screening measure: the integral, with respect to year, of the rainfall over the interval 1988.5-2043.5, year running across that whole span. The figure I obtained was 531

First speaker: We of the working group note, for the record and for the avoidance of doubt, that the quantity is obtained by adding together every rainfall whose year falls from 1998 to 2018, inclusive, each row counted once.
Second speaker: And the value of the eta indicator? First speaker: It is 35.4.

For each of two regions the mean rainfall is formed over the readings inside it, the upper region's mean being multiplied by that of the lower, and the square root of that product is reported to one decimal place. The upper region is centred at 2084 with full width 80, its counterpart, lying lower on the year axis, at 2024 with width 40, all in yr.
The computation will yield 10.2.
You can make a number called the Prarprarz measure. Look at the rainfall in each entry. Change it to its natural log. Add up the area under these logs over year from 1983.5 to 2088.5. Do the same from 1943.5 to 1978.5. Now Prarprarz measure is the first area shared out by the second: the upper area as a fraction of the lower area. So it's 3.0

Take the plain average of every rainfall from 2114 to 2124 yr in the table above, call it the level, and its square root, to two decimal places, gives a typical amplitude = 3.37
